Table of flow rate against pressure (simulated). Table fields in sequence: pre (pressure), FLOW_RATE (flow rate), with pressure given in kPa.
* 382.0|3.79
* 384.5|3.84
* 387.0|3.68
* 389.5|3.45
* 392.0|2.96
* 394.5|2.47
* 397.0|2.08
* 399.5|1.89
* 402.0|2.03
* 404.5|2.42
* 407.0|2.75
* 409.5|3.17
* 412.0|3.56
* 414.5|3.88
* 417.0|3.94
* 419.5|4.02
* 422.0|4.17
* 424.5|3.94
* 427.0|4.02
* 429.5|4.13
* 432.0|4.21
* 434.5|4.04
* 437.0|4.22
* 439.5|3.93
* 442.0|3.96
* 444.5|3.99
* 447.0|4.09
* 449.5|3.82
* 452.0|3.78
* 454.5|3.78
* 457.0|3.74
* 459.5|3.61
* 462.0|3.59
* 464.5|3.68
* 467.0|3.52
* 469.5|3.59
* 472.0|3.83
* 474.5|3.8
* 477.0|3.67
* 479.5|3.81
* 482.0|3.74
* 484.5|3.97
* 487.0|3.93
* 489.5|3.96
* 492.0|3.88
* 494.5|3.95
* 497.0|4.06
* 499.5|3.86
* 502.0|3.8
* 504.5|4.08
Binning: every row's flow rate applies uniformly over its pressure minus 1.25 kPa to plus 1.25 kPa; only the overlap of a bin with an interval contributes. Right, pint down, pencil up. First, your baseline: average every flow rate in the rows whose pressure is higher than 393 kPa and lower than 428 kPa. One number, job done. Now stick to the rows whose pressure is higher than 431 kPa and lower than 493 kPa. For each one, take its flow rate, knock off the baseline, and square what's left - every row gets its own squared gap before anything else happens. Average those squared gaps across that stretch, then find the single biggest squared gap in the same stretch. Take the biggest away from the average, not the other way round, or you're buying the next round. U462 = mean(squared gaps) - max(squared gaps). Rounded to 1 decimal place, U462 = -0.6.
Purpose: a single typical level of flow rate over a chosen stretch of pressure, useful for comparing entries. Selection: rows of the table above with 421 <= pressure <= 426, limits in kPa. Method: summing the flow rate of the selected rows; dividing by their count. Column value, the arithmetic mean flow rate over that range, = 4.05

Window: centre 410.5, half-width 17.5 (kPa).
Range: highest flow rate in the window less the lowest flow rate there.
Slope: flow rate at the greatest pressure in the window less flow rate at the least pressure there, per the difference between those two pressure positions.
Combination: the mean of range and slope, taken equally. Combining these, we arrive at 1.2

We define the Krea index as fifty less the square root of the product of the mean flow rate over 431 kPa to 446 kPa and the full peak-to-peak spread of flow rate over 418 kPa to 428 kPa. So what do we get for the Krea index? 49.0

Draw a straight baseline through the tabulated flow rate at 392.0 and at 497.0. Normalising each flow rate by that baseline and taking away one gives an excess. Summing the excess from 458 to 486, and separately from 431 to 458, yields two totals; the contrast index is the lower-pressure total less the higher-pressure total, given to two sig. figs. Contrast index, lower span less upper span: 1.7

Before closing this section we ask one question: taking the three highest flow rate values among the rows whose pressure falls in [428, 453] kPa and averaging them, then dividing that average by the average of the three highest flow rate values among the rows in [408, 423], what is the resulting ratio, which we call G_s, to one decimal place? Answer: 1.0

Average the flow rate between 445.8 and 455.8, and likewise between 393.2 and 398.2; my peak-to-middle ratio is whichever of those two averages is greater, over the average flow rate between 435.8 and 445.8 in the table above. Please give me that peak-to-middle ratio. 0.96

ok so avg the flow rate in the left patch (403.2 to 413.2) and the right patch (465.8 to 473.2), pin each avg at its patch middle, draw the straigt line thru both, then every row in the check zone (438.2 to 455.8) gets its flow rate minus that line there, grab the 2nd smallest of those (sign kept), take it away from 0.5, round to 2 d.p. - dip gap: 0.17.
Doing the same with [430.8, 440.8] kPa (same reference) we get -0.28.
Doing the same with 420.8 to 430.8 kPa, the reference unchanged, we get -0.34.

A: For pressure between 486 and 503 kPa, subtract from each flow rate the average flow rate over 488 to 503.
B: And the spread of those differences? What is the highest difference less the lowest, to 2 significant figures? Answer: 0.26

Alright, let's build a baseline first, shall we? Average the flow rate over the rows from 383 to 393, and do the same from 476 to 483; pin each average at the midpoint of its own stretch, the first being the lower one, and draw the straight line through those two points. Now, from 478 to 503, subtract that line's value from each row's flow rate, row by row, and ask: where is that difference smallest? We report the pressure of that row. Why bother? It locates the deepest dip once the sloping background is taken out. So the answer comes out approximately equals 482.0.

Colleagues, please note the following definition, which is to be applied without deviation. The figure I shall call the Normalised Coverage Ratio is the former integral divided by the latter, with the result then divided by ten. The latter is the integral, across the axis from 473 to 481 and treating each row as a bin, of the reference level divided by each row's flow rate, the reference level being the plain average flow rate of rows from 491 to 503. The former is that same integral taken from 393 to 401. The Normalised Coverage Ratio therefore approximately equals 0.18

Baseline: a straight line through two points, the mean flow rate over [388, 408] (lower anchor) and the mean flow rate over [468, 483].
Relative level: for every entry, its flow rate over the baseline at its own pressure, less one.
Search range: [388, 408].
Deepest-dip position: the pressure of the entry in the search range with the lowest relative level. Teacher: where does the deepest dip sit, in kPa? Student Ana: 399.5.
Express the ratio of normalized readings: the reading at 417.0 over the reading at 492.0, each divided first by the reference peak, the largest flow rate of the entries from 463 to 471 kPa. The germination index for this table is 1.0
